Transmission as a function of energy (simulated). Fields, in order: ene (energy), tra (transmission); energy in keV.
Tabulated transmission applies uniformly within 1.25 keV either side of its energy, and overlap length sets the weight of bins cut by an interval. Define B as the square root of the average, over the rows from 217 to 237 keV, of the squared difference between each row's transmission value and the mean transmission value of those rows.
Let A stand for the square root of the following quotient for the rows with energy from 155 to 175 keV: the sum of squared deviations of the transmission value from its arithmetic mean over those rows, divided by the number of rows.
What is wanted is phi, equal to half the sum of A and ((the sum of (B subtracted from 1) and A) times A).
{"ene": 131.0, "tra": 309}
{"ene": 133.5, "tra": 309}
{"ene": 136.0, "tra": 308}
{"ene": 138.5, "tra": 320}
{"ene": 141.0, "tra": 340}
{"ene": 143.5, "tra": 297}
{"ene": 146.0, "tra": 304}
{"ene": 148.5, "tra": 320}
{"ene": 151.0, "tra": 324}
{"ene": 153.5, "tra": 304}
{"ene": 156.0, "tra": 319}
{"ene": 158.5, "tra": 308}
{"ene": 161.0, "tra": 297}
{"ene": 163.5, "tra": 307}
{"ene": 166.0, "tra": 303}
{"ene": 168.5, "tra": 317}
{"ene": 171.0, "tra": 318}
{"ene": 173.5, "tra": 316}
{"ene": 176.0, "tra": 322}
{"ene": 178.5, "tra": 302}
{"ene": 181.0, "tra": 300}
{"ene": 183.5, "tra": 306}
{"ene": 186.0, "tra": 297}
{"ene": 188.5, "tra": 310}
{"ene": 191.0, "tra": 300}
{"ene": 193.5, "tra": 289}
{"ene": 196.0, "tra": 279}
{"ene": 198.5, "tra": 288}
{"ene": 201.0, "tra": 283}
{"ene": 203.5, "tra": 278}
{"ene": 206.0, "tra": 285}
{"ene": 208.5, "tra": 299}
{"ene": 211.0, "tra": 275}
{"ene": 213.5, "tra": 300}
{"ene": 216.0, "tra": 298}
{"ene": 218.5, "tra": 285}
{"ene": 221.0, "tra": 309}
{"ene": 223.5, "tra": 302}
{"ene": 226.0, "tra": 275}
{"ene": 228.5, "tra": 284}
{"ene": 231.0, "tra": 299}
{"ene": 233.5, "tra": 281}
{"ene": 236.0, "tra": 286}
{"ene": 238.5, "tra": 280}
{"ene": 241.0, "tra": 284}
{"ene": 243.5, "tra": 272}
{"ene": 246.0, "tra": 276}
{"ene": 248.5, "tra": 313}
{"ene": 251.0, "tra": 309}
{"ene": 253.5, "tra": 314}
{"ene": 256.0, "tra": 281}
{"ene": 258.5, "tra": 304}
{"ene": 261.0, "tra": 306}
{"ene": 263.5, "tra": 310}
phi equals -5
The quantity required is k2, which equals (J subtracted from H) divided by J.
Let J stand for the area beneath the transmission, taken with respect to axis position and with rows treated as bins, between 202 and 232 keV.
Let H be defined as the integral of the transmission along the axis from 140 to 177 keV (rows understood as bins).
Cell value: 0.3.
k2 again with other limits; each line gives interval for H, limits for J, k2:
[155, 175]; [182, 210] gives -0.2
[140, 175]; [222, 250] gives 0.4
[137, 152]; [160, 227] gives -0.8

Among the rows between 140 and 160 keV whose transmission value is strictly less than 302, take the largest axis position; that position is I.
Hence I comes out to 143.5 keV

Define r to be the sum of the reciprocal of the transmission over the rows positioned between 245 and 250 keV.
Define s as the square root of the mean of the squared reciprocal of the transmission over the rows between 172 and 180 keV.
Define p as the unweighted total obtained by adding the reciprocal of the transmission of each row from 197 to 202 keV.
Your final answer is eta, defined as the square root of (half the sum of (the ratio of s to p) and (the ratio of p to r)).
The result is 0.86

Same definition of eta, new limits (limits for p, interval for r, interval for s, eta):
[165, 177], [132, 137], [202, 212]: 1.16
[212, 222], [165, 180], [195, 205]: 0.69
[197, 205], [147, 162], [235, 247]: 0.67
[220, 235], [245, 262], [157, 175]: 0.72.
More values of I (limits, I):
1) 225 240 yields 238.5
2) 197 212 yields 211.0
